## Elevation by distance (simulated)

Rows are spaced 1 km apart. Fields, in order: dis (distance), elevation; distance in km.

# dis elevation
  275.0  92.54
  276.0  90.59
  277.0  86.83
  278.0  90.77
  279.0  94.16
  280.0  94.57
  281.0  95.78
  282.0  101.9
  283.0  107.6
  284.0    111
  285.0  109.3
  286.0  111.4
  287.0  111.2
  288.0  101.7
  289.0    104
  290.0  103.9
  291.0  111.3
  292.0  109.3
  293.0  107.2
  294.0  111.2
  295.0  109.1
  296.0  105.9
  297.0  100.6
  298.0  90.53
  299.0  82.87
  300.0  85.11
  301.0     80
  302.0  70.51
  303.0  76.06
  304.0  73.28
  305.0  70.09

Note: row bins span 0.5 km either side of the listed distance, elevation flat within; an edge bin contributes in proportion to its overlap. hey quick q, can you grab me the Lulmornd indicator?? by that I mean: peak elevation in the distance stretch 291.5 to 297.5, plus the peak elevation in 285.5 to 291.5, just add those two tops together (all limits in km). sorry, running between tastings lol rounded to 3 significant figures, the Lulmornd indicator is 223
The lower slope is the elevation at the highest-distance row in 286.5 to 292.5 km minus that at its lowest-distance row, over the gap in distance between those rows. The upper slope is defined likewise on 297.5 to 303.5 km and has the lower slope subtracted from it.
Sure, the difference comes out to -2.5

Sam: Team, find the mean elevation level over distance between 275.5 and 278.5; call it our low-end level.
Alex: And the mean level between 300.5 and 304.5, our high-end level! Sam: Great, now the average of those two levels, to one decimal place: 82.2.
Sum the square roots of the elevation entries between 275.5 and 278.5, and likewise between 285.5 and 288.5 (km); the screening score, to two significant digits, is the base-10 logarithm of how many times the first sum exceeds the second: -0.041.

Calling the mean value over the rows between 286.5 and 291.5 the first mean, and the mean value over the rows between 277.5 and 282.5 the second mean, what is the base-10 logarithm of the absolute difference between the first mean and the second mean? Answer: 1.04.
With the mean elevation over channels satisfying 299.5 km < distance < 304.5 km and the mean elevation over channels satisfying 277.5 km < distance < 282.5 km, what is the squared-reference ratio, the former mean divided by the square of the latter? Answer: 0.008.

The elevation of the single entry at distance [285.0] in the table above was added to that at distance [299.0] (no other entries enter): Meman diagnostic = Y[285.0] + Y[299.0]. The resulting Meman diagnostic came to 192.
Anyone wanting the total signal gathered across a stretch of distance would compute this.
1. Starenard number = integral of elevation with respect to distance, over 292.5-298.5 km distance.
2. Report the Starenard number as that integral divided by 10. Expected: 62.5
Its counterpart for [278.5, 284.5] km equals 60.5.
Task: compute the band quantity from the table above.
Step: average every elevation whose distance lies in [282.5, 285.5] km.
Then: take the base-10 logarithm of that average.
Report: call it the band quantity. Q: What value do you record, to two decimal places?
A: 2.04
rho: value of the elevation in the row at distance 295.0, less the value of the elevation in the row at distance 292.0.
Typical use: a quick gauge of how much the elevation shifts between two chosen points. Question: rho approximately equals 0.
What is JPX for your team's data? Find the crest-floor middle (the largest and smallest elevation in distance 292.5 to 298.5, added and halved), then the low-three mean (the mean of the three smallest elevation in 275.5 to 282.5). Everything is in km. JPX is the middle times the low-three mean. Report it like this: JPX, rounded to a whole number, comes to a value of 9017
